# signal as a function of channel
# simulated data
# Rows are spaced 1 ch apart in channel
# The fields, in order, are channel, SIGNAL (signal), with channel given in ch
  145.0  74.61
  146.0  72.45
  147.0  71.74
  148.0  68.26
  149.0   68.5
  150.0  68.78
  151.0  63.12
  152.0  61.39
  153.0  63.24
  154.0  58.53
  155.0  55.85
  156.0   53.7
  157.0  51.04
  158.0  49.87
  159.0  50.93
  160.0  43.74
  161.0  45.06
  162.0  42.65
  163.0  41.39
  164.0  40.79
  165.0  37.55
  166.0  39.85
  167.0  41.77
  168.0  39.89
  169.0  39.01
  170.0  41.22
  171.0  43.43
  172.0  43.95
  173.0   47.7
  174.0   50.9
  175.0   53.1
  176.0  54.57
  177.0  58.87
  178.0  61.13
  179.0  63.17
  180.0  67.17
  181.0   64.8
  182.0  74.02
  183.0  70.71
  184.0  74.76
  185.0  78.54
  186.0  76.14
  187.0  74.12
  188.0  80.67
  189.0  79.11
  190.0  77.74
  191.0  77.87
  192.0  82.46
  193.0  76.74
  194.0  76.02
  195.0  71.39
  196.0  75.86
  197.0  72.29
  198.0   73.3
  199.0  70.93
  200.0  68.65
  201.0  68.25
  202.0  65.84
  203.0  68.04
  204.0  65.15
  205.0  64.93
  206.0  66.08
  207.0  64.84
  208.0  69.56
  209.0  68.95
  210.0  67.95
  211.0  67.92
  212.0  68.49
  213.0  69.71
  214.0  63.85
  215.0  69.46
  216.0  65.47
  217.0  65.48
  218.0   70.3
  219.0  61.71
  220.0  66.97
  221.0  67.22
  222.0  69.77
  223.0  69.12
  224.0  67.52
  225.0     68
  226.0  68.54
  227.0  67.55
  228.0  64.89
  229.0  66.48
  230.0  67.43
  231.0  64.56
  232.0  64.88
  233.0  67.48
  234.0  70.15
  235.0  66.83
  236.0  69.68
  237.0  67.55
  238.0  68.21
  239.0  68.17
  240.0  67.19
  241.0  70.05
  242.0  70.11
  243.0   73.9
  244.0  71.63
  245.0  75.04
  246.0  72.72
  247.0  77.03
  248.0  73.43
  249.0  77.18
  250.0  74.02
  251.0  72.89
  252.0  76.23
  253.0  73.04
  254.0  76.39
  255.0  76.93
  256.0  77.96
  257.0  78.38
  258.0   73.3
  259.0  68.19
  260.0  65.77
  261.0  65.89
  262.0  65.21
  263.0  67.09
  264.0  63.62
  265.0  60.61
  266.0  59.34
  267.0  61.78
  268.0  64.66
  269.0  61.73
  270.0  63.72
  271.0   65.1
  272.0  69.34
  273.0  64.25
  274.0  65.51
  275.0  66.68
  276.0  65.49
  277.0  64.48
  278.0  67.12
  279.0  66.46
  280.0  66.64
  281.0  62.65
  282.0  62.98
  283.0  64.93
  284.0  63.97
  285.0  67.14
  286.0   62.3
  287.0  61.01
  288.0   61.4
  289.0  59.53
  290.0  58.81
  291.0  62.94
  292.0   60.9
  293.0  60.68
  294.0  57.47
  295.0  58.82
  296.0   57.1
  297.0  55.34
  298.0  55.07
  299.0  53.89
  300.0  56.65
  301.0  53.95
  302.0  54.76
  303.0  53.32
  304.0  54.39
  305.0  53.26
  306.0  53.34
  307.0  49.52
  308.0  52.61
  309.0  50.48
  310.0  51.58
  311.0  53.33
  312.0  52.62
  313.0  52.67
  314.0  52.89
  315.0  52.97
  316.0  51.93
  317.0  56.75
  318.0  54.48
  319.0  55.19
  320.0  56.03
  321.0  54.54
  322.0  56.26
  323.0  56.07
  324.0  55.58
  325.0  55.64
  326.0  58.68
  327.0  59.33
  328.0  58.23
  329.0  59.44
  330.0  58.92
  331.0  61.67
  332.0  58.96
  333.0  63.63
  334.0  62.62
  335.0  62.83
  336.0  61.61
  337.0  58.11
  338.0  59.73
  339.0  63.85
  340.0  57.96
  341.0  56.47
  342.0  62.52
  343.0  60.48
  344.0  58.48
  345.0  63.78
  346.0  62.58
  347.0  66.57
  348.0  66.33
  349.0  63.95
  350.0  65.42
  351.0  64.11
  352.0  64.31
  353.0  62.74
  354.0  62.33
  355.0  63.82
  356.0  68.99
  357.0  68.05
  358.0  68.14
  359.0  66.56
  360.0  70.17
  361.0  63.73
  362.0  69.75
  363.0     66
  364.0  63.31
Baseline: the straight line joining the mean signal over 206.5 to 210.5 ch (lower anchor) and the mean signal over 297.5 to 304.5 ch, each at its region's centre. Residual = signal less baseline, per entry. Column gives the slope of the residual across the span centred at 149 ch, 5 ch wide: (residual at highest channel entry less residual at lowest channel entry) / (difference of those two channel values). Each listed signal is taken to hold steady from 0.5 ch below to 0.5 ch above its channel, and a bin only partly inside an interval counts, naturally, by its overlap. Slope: -2.0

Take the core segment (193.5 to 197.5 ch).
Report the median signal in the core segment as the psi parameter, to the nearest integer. 74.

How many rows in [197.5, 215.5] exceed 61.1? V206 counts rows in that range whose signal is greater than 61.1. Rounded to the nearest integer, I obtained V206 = 18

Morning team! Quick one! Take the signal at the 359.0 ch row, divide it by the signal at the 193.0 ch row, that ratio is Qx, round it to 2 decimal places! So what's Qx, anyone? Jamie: 0.87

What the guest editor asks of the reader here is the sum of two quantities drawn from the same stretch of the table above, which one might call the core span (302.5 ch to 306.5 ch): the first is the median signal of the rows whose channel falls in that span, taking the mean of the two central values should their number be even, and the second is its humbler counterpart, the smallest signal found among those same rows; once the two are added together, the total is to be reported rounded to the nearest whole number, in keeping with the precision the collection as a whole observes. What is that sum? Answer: 107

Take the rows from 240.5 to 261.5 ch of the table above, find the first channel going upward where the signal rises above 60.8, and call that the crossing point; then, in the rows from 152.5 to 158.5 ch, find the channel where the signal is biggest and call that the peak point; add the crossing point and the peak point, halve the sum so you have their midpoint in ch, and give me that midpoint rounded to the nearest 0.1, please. 197.0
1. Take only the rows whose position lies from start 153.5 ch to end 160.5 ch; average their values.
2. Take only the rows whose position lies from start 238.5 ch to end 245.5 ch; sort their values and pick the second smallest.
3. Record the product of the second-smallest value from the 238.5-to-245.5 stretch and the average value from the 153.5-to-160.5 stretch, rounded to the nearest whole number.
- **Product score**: 3542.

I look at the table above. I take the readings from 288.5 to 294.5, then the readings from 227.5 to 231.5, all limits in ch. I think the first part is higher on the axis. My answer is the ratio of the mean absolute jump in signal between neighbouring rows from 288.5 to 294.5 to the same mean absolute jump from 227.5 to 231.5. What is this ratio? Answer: 1.1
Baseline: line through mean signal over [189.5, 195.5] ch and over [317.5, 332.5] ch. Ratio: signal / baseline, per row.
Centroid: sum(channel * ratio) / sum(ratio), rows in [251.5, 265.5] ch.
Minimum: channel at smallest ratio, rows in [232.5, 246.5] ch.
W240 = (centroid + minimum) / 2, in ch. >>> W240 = 246.6 ch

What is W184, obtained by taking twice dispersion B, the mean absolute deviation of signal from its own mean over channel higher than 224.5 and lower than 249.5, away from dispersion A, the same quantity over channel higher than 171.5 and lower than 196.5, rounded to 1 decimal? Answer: 3.8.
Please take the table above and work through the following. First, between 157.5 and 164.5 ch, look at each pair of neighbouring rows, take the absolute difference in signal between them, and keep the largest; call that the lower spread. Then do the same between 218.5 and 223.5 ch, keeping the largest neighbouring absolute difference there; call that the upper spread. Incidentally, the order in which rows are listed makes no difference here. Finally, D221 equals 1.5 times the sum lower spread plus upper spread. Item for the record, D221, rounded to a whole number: 19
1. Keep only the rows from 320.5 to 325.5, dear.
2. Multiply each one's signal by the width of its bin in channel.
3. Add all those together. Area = 278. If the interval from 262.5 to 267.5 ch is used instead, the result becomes 312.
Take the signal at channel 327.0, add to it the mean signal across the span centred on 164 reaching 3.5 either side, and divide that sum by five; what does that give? 20.1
